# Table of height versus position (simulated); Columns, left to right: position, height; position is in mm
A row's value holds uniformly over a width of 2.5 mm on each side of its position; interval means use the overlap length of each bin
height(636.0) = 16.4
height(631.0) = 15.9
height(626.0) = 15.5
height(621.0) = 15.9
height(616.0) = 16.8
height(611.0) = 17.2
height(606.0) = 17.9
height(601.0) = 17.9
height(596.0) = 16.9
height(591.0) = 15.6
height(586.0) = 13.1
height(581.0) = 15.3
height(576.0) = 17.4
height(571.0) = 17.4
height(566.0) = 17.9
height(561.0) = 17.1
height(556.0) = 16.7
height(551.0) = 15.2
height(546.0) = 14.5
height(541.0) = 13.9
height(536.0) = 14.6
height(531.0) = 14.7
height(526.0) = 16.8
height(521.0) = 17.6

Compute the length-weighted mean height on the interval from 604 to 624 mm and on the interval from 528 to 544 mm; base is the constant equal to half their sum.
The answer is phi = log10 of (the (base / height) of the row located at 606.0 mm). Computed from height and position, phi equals -0.057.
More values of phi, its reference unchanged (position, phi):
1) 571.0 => -0.045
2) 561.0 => -0.038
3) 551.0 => 0.014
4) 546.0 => 0.034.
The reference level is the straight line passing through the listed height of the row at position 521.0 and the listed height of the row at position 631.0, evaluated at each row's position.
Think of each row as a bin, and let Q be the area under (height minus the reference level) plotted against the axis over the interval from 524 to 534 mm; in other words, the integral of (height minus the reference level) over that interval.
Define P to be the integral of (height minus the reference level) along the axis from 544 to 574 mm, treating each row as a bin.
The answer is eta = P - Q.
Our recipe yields 3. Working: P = -15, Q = -18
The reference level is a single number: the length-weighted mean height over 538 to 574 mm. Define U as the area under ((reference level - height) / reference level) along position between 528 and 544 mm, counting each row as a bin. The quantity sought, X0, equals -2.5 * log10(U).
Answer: -0.5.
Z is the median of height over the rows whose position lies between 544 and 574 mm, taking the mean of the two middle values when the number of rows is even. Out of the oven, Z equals 16.9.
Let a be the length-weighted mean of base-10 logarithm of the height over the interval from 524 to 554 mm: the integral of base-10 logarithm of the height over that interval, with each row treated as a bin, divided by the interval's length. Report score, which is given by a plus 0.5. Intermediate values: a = 1.17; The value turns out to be 1.67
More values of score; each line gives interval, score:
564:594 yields 1.70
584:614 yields 1.72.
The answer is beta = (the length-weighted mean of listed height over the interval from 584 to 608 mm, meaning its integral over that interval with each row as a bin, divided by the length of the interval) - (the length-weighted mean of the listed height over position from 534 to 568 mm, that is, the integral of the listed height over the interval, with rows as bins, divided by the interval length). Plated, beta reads 0.6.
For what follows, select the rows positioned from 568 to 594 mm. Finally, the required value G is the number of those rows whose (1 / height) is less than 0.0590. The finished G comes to 2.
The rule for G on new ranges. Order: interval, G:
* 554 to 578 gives 4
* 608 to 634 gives 1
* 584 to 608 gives 2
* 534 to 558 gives 0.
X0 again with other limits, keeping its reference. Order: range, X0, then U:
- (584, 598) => 0.3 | 0.8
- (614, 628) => 3.7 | 0.0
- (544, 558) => 0.6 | 0.6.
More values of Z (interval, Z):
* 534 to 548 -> 14.5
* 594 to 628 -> 16.9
